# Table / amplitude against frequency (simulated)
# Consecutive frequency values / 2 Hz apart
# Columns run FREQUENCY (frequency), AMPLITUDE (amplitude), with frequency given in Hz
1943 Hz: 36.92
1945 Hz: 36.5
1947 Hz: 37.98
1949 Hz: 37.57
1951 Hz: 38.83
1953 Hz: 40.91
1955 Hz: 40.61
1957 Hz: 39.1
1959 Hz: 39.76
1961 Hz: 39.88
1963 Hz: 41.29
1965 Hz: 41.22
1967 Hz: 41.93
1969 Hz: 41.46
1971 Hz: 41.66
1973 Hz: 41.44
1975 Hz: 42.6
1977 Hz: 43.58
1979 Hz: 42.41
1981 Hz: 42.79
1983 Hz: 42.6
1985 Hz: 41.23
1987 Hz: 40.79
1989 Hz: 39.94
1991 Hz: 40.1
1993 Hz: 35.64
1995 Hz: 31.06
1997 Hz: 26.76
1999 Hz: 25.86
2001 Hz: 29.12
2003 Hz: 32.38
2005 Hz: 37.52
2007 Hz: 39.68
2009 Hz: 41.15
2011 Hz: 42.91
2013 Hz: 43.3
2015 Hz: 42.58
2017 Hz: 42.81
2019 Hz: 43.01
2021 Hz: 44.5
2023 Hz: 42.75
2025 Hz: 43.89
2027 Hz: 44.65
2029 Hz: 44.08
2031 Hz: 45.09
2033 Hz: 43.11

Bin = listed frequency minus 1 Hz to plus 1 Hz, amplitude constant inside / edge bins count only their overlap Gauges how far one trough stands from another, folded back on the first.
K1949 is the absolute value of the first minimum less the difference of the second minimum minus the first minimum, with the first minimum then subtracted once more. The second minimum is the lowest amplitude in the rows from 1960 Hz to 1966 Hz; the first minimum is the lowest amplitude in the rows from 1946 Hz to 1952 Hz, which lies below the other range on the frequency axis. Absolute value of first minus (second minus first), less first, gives -2.3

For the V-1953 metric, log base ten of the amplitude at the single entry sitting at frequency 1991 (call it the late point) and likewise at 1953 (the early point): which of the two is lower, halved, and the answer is 0.802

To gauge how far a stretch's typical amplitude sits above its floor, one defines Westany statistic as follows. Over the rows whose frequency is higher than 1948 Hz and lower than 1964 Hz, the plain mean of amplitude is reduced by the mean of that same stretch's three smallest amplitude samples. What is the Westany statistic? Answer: 1.2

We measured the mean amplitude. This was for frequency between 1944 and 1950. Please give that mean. 37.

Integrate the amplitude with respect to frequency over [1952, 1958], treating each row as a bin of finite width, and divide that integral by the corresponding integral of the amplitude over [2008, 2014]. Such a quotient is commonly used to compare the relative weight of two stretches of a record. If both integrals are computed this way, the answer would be 0.947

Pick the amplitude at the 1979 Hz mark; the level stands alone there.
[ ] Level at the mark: 42.41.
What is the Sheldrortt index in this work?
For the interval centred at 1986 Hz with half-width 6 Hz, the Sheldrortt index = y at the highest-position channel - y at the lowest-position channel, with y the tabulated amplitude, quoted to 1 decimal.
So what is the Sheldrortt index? -2.7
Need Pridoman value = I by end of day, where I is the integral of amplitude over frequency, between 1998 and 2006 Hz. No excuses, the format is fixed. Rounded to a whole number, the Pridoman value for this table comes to 250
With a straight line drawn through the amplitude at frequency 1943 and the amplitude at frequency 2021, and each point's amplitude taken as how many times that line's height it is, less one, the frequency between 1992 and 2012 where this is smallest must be 1999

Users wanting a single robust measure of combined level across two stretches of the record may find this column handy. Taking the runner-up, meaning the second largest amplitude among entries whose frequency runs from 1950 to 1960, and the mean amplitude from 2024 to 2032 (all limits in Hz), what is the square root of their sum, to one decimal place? 9.2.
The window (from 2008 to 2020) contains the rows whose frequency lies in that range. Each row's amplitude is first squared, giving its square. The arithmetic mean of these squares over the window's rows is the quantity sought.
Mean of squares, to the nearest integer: 1818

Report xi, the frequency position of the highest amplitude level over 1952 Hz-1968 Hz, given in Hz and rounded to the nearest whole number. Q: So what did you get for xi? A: 1967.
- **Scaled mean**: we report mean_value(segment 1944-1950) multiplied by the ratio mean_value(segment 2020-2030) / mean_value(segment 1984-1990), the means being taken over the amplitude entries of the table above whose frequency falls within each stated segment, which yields 40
